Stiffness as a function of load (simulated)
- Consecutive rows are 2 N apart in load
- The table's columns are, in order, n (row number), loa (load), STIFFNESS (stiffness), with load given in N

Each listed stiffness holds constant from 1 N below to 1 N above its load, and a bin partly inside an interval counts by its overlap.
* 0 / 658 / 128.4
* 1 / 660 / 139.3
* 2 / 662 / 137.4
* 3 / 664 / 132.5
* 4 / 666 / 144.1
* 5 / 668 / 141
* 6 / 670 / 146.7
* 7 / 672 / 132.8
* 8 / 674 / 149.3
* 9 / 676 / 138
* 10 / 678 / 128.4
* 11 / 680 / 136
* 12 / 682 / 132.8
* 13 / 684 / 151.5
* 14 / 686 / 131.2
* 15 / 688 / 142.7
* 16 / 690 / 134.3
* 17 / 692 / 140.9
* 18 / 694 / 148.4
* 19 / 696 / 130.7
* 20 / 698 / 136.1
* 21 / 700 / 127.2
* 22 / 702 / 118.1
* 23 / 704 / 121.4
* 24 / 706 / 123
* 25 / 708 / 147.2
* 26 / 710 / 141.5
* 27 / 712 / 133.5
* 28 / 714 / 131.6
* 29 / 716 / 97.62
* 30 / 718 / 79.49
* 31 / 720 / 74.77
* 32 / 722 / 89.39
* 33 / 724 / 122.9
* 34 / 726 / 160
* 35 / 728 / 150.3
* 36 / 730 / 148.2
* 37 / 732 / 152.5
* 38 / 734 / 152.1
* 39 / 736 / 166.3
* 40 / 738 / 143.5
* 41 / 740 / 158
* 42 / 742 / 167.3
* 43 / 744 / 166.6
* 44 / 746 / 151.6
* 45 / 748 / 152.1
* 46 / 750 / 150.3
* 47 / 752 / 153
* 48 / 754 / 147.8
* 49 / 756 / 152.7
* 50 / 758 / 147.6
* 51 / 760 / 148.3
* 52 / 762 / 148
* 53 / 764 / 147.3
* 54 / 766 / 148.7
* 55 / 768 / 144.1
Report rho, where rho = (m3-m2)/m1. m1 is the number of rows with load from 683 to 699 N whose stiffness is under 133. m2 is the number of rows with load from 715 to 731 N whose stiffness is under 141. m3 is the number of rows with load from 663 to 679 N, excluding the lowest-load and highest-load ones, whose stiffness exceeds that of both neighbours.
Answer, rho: -1.0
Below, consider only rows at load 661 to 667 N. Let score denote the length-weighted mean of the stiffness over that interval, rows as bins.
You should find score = 138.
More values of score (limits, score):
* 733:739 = 154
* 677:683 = 132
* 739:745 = 164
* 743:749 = 157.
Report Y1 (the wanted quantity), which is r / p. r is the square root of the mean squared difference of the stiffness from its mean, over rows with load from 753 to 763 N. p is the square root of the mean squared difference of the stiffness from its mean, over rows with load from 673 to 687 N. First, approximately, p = 8.3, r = 1.9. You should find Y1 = 0.2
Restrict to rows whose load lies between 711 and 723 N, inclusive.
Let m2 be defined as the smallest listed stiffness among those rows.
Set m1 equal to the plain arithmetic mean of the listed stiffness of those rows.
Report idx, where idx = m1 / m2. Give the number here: 1.35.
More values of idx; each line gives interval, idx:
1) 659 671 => 1.06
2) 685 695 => 1.06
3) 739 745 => 1.04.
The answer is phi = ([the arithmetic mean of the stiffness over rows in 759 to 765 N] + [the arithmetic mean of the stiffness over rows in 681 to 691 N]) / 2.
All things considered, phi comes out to 143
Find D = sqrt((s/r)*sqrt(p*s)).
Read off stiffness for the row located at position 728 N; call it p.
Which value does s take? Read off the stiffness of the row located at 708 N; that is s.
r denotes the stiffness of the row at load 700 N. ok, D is 13.1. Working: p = 150.3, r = 127.2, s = 147.2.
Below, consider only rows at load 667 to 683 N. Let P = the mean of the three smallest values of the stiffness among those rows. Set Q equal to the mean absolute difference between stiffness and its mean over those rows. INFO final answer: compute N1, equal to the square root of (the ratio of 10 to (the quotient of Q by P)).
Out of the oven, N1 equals 15.2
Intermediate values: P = 131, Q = 5.7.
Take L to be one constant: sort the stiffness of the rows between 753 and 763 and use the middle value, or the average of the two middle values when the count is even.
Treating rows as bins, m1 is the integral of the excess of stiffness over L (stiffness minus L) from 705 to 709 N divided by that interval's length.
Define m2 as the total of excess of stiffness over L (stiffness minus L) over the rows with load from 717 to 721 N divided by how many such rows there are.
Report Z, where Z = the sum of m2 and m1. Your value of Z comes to -84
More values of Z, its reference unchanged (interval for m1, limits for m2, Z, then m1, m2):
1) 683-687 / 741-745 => 12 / -7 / 19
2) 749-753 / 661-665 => -9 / 4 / -13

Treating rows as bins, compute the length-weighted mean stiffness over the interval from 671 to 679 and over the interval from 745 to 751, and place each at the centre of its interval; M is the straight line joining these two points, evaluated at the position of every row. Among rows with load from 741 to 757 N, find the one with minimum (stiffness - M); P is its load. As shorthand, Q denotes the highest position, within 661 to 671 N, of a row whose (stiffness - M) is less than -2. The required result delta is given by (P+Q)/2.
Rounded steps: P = 754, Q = 664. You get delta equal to 709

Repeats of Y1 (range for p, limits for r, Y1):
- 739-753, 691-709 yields 1.6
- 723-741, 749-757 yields 0.2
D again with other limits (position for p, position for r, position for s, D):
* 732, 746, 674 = 12.2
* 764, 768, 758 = 12.3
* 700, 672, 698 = 11.6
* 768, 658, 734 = 13.2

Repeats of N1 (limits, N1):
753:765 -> 32.9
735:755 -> 14.4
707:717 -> 9.6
